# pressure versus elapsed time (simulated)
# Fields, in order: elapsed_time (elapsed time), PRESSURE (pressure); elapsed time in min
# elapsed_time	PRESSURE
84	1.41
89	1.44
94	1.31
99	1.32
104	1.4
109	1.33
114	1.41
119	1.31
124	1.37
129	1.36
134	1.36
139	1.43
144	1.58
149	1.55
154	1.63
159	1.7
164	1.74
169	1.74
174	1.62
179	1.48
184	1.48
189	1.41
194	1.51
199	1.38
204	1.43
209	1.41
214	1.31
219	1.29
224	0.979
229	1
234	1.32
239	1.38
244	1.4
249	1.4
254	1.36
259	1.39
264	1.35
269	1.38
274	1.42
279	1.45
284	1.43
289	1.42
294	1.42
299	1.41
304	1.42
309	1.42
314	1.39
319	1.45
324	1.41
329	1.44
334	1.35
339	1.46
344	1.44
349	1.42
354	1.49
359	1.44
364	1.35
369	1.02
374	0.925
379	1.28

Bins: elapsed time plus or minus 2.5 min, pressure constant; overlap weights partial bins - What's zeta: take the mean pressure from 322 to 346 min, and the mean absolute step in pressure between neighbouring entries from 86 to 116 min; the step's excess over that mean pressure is -1.35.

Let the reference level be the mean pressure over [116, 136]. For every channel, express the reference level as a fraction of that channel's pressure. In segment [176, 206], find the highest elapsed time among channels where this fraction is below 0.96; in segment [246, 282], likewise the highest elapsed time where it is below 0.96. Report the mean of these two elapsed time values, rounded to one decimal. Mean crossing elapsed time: 241.5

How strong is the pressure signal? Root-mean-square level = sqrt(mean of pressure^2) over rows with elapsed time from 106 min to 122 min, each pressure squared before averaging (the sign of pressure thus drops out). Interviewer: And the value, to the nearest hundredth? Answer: 1.35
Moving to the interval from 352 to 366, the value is 1.43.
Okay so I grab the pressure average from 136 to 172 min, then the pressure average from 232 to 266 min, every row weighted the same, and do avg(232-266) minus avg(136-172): -0.25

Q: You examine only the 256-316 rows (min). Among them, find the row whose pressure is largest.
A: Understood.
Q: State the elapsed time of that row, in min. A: 279 min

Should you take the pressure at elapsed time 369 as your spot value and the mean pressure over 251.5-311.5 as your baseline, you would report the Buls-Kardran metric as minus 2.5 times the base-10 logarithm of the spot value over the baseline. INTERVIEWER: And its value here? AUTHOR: 0.35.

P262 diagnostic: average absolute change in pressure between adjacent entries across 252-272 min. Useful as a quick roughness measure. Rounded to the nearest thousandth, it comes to 0.033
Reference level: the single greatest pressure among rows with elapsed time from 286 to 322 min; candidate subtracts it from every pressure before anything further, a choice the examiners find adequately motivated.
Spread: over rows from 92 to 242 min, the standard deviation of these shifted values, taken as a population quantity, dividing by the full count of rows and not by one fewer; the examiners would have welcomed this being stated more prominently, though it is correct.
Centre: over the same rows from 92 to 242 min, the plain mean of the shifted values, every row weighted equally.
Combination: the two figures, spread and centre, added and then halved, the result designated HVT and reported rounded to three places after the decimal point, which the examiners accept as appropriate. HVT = 0.070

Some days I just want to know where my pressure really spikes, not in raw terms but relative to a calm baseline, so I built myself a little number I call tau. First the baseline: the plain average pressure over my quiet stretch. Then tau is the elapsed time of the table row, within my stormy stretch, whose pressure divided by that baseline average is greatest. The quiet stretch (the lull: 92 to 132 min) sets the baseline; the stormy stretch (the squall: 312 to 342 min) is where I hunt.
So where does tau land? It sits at 339 min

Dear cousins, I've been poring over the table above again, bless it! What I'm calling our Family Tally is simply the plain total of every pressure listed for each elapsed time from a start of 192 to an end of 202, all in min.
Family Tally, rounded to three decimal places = 2.890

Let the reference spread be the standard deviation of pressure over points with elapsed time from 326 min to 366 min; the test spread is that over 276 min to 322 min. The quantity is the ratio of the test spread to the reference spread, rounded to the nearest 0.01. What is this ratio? 0.38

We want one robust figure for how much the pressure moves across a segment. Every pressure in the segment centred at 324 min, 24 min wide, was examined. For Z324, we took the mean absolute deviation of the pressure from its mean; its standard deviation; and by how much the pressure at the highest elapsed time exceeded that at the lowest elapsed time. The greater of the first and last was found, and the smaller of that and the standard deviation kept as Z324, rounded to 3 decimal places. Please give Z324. 0.030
